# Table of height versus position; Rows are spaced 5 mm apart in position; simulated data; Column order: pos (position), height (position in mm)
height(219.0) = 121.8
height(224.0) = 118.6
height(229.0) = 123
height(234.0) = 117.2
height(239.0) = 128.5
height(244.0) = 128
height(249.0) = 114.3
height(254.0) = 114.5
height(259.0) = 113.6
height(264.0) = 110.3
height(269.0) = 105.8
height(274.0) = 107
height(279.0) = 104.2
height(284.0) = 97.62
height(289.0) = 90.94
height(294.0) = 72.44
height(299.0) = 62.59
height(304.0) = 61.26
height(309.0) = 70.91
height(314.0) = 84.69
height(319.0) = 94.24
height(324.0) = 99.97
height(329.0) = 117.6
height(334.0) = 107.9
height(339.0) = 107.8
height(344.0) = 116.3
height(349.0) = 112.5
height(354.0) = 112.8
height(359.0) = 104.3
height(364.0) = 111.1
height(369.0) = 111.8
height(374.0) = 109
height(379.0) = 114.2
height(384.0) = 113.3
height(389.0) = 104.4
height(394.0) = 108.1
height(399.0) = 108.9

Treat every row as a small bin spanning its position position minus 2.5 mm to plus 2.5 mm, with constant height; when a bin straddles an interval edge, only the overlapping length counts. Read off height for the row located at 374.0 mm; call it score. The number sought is 109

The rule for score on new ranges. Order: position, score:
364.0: 111.1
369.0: 111.8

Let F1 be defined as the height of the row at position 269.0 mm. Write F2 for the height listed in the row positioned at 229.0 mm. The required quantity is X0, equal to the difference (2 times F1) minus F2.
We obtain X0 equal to 89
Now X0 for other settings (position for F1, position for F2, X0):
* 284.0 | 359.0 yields 91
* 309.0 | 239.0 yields 13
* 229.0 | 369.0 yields 134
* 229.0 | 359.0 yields 142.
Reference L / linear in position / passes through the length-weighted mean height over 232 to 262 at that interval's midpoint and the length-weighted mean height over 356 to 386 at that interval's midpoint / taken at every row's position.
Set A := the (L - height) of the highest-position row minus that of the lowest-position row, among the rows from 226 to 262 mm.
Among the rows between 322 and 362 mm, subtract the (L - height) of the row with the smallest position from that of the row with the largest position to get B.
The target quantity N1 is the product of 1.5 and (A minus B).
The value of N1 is 21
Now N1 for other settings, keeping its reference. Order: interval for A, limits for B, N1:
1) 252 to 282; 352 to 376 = 9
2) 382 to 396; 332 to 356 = 16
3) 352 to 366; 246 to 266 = -3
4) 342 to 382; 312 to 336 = 36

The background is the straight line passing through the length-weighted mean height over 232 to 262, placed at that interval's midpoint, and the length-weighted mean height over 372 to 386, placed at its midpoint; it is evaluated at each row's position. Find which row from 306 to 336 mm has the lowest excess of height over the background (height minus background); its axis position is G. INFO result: 309.0 mm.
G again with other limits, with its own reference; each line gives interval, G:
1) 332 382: 359.0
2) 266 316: 304.0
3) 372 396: 389.0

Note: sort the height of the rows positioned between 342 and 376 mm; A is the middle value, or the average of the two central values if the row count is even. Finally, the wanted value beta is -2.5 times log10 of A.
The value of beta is -5.12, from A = 112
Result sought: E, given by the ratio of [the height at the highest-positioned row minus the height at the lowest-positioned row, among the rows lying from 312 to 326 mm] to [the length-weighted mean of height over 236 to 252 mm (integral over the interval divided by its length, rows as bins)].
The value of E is 0.12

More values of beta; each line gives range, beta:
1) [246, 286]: -5.09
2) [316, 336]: -5.04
